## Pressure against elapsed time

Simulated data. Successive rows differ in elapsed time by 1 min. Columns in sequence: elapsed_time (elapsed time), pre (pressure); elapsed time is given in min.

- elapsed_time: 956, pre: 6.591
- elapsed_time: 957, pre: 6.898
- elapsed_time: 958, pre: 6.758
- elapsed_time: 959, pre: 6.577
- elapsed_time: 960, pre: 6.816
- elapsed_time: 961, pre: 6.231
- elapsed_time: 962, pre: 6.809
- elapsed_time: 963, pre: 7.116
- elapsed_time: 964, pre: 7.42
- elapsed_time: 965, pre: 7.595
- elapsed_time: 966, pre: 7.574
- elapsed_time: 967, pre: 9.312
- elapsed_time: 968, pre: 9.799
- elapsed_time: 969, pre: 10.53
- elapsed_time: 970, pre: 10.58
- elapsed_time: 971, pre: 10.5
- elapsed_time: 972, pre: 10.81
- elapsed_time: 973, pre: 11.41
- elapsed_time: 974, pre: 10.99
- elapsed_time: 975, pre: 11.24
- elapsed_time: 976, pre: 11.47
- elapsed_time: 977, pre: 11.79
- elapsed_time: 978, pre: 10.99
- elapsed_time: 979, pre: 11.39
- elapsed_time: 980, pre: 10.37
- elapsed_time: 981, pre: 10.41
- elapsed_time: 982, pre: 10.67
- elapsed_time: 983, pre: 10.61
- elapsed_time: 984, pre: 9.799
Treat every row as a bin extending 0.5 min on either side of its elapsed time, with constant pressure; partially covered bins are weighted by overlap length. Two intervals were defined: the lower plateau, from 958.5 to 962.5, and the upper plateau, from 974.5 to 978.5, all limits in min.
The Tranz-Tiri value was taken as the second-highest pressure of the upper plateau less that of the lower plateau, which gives 4.7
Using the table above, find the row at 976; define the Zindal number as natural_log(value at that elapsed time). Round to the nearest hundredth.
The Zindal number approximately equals 2.44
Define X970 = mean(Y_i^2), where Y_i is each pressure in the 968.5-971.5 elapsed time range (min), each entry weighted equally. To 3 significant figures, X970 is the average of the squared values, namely 111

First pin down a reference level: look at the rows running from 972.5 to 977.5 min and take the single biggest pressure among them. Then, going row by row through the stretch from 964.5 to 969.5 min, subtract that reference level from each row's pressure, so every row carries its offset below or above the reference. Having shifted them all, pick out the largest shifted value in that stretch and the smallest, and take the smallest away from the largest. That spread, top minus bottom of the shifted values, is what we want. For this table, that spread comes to 3.0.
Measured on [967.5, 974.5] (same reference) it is 1.6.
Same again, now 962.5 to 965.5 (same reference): 0.5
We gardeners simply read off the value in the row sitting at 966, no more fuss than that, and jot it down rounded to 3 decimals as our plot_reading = 7.574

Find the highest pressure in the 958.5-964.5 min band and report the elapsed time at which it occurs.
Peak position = 964 min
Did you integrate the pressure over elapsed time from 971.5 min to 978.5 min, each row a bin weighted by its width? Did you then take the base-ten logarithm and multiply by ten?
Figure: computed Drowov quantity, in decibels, 19.0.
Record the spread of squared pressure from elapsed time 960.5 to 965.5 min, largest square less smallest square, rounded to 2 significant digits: 19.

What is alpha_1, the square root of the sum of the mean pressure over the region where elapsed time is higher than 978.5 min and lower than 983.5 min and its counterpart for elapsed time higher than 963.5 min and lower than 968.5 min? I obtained 4.36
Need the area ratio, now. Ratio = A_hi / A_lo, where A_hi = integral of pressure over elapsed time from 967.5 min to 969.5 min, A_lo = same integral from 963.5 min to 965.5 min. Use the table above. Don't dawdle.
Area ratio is 1.35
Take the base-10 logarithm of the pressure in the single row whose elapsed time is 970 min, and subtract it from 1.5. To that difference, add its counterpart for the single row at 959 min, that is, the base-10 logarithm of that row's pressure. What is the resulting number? 1.29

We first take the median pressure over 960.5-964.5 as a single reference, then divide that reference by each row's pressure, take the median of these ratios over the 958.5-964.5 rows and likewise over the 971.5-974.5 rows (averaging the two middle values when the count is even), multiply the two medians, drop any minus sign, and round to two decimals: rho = 0.65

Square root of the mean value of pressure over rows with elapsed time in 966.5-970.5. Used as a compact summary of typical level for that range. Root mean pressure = 3.2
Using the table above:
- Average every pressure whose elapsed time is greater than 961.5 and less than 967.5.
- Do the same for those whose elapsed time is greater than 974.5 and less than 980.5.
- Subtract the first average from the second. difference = 3.6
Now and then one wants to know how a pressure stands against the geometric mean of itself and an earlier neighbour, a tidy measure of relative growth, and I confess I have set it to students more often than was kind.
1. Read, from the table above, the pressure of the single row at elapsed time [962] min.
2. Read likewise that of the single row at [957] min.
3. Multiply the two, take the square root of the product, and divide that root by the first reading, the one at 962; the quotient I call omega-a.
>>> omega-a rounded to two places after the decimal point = 1.01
